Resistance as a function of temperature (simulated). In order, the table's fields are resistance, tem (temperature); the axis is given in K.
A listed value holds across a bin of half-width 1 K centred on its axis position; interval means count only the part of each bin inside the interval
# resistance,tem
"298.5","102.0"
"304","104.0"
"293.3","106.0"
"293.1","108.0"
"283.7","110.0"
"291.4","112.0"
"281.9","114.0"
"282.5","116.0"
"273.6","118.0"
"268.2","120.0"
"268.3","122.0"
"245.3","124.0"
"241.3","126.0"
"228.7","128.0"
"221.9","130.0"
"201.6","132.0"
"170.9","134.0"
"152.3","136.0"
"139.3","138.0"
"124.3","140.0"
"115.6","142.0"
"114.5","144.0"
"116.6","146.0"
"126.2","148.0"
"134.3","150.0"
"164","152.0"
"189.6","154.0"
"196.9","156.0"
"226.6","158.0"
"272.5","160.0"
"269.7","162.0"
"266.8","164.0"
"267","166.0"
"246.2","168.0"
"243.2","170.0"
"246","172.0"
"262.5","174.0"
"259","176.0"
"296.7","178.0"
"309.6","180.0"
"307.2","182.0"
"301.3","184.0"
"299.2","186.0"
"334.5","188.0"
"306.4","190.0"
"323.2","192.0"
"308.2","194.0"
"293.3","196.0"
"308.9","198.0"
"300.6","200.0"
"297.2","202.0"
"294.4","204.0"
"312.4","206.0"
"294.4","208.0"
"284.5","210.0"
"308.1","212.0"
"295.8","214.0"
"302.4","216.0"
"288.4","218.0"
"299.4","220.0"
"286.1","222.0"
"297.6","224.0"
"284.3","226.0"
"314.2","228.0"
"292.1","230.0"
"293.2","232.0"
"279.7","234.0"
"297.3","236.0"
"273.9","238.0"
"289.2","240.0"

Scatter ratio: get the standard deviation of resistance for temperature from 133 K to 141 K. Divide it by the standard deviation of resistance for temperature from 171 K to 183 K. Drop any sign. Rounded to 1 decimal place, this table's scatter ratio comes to 0.7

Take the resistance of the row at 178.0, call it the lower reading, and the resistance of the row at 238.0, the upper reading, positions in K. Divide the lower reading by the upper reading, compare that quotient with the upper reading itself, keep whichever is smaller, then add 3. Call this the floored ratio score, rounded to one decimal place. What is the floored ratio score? 4.1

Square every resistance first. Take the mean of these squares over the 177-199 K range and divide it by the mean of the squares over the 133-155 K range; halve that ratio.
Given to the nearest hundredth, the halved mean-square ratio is 2.33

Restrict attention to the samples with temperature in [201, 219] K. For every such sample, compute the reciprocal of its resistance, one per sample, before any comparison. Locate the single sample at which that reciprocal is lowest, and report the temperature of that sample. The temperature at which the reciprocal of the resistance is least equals 206.0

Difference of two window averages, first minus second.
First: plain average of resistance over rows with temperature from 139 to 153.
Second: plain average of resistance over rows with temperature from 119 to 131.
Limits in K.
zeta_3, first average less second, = -118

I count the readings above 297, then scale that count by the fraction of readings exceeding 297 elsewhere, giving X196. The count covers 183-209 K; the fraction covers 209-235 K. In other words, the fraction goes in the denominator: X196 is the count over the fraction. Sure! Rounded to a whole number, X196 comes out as 26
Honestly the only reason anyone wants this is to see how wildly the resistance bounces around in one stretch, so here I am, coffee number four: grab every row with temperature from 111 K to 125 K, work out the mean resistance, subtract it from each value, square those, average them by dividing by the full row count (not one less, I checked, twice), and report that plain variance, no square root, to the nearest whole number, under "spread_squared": 189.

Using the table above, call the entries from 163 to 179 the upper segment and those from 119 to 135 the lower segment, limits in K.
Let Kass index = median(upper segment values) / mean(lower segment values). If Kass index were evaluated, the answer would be 1.13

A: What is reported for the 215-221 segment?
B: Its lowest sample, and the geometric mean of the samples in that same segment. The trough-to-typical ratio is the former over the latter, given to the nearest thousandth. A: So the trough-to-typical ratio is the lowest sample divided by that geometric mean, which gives 0.972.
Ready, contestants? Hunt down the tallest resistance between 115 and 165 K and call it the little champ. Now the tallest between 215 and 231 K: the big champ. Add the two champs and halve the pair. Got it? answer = 298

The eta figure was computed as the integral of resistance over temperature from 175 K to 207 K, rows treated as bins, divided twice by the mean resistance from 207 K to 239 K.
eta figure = 0.11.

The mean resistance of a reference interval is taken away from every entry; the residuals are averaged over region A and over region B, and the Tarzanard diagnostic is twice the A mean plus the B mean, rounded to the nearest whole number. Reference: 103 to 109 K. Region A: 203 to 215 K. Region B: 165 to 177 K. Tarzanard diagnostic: -40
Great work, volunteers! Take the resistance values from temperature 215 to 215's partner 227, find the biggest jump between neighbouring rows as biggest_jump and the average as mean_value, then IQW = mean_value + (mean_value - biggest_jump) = 572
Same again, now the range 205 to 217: 576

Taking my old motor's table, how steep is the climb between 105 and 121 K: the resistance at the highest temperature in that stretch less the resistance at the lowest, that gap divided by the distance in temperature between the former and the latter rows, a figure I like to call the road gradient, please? -2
